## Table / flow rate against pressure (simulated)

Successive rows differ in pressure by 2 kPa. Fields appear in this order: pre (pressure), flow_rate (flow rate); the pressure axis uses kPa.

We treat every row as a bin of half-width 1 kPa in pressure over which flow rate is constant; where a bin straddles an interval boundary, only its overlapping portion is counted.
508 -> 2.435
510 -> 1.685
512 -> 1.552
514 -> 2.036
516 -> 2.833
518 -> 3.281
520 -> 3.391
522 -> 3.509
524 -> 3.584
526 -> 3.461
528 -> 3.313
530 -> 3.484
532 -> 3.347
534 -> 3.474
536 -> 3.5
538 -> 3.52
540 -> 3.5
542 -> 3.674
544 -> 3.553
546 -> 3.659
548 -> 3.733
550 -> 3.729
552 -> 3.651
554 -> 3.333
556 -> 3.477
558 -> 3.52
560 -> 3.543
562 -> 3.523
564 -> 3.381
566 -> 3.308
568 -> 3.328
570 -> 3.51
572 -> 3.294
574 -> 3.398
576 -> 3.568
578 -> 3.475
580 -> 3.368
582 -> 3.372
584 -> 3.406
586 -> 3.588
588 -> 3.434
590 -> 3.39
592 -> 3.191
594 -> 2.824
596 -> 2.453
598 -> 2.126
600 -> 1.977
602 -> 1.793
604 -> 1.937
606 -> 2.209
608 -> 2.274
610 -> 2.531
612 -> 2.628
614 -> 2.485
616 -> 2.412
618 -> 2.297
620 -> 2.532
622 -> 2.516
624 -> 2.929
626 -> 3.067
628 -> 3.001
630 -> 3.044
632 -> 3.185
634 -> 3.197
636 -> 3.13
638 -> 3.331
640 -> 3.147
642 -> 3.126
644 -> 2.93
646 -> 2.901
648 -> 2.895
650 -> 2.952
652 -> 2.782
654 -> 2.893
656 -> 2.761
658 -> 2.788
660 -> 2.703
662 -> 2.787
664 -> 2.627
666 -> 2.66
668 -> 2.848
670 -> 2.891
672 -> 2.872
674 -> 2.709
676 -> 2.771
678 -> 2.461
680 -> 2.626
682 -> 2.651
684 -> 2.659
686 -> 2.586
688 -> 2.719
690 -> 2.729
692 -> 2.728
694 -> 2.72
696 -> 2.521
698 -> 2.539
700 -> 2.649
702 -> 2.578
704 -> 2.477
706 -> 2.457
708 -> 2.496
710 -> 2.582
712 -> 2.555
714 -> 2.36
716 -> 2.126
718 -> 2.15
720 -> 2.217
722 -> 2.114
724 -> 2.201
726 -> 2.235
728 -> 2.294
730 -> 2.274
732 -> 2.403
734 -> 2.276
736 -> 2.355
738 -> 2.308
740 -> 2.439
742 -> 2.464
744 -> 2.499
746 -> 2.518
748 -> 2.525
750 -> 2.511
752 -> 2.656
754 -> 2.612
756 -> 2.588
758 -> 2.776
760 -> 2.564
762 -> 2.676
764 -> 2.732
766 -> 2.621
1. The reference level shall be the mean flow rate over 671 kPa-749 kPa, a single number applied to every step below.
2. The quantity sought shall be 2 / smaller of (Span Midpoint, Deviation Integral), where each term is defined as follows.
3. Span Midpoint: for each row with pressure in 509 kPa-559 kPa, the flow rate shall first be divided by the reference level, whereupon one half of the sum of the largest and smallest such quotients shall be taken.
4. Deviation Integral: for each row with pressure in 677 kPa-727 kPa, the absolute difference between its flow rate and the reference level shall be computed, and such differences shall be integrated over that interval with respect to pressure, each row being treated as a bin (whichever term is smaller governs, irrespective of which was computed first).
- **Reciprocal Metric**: 1.88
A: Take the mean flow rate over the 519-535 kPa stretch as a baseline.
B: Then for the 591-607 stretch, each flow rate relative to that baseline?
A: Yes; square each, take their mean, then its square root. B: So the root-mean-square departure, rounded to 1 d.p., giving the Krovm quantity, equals 1.2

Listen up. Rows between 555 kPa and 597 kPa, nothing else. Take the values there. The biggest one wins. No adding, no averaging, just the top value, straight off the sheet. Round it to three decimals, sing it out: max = 3.588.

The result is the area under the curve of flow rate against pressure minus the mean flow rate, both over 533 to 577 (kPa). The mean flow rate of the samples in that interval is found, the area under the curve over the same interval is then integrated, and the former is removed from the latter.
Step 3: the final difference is 151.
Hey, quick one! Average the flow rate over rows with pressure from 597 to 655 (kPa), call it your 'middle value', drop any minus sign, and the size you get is 2.70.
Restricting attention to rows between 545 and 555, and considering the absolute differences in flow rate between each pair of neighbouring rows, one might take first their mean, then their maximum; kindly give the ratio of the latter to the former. 2.68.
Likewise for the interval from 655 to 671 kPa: 2.12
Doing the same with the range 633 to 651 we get 2.11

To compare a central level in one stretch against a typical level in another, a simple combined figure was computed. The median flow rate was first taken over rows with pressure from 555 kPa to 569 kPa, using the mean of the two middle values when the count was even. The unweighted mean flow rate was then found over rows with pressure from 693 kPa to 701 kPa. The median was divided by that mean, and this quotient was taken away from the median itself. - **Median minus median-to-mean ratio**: 2.14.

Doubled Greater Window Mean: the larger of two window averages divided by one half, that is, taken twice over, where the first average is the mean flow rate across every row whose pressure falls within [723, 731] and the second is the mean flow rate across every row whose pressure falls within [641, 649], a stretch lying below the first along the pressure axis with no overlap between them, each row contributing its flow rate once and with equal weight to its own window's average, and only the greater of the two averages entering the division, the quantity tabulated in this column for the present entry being 5.9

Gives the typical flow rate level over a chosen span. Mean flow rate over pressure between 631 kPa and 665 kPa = 2.95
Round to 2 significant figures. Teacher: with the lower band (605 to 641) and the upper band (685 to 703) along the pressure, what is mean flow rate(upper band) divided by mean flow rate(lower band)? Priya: 0.95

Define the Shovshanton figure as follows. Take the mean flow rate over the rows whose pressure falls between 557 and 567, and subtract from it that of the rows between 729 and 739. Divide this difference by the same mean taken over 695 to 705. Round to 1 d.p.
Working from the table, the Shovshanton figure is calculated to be 0.4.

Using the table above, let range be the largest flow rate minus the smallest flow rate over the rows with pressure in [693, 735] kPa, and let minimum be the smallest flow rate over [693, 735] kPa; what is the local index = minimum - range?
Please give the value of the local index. 1.5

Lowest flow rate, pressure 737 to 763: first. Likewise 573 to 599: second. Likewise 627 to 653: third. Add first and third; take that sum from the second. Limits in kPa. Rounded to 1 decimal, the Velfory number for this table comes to -3.0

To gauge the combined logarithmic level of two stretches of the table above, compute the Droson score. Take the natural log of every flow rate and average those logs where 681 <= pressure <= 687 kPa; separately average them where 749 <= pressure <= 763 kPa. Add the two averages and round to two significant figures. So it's 1.9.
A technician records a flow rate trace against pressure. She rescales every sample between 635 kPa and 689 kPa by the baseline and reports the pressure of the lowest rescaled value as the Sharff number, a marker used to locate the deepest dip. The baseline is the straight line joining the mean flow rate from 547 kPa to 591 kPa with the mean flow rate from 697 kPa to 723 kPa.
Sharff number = 678 kPa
